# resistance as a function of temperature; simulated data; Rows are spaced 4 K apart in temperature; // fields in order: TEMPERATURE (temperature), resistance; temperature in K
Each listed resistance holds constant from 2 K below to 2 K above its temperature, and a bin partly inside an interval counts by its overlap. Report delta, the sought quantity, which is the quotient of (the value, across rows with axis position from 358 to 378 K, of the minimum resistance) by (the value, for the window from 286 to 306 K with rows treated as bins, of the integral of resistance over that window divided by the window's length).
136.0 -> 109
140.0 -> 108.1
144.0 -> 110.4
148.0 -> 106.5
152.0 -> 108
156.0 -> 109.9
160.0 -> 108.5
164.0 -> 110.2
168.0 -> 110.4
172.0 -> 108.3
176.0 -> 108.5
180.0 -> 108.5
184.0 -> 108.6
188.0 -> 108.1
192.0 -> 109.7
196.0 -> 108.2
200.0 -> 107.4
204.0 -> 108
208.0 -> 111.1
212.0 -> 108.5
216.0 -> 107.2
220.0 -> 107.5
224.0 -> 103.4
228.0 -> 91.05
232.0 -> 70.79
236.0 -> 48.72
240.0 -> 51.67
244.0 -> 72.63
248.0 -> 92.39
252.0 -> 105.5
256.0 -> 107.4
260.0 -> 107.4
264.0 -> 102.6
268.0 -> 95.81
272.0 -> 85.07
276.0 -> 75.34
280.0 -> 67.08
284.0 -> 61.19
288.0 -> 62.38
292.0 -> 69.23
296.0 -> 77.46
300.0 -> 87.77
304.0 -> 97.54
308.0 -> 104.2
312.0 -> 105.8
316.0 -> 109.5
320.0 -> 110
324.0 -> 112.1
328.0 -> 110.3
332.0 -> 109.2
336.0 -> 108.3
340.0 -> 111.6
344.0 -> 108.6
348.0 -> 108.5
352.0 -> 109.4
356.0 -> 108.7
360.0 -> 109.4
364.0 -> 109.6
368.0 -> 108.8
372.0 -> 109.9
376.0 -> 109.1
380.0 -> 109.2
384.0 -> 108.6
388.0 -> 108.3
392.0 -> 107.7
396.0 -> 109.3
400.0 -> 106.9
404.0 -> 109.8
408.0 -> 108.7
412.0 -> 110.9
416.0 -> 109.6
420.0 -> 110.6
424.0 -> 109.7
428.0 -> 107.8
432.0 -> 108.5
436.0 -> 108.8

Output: 1.38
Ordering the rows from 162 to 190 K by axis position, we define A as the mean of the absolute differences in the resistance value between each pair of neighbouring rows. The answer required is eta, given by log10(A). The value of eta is -0.3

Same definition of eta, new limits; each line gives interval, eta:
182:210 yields 0.1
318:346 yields 0.3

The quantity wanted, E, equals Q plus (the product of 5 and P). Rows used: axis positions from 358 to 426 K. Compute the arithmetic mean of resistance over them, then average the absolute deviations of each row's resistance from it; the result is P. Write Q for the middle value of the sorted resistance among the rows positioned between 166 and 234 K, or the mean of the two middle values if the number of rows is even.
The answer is 112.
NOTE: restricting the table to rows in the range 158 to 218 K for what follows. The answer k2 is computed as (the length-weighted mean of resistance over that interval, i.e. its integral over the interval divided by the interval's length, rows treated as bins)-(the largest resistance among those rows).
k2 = -2.4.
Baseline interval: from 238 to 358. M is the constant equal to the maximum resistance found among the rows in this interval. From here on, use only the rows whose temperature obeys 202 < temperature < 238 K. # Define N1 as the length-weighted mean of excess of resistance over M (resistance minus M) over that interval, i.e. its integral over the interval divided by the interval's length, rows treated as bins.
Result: -17.0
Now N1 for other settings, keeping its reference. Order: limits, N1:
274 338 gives -20.4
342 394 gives -3.2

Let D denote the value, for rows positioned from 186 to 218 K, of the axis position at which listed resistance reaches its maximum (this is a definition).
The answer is 208.0 K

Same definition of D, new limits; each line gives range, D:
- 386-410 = 404.0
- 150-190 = 168.0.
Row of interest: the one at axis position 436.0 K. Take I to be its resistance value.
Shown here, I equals 108.8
